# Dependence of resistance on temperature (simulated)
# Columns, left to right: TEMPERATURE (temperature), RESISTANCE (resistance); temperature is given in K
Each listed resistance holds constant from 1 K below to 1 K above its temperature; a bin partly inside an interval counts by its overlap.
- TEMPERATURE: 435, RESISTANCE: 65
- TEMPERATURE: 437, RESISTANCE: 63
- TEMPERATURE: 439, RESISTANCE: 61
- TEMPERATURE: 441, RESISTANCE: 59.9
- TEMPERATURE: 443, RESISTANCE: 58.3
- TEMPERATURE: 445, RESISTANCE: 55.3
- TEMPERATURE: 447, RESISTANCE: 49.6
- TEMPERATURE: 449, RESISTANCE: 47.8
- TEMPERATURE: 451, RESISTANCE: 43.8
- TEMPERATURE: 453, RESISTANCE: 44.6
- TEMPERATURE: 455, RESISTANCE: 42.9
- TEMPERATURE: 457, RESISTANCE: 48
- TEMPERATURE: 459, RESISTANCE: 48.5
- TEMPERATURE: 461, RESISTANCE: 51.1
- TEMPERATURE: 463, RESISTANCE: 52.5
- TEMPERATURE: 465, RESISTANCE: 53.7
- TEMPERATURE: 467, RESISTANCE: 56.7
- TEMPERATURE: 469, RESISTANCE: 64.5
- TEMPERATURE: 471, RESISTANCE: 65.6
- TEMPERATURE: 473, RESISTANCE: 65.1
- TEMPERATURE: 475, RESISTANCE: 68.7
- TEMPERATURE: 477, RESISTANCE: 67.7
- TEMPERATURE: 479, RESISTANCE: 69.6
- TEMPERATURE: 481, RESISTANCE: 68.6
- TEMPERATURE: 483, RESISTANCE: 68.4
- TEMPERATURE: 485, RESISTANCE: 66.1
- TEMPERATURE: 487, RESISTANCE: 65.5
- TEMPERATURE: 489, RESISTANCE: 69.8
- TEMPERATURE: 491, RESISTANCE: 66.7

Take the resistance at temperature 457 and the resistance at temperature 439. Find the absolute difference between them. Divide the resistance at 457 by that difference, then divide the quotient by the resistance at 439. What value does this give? 0.06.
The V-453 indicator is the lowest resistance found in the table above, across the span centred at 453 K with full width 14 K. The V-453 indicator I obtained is 42.9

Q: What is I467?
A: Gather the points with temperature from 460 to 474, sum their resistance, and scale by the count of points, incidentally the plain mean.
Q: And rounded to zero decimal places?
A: 58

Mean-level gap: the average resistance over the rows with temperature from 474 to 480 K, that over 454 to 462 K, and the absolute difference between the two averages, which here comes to 21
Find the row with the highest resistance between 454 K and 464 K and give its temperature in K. 463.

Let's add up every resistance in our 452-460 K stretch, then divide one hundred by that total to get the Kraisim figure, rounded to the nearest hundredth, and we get 0.54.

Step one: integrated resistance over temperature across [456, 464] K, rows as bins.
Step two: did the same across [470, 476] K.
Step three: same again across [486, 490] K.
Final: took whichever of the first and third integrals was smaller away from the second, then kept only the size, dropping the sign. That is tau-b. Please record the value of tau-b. 128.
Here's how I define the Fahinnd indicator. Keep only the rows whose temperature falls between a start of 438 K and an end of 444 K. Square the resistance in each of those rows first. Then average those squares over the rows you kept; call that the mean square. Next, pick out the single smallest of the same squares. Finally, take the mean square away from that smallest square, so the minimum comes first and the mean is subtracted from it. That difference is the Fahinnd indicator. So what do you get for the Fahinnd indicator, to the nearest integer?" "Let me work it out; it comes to -170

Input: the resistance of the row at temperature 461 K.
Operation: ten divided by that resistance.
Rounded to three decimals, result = 0.196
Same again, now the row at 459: 0.206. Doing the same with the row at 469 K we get 0.155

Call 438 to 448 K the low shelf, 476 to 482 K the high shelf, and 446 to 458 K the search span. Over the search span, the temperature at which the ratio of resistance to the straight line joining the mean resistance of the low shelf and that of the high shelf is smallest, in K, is 455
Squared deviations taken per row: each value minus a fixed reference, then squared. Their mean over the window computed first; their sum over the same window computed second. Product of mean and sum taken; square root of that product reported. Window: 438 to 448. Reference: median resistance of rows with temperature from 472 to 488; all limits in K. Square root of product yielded 319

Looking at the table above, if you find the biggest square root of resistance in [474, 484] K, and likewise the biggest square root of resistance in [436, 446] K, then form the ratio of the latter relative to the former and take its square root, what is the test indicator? 0.98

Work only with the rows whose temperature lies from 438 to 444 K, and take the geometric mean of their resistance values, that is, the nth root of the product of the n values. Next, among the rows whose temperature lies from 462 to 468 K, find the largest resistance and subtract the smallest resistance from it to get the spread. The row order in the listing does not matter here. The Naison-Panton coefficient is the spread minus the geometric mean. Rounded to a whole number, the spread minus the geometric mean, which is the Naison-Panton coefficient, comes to -56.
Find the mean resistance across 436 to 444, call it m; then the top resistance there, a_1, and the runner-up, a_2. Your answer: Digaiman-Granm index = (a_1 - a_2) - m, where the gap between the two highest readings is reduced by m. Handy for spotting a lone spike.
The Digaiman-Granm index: -59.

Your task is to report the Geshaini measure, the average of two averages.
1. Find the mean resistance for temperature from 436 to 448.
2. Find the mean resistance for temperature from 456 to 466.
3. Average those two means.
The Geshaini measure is 54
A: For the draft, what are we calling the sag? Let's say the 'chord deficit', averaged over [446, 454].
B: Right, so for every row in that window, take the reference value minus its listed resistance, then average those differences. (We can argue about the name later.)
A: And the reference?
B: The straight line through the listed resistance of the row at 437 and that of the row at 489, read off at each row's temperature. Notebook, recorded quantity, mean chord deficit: 18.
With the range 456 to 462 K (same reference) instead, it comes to 17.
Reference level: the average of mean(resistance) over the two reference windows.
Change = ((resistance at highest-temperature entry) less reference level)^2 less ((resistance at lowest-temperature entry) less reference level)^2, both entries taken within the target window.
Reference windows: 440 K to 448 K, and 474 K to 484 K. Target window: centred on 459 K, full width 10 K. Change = -278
